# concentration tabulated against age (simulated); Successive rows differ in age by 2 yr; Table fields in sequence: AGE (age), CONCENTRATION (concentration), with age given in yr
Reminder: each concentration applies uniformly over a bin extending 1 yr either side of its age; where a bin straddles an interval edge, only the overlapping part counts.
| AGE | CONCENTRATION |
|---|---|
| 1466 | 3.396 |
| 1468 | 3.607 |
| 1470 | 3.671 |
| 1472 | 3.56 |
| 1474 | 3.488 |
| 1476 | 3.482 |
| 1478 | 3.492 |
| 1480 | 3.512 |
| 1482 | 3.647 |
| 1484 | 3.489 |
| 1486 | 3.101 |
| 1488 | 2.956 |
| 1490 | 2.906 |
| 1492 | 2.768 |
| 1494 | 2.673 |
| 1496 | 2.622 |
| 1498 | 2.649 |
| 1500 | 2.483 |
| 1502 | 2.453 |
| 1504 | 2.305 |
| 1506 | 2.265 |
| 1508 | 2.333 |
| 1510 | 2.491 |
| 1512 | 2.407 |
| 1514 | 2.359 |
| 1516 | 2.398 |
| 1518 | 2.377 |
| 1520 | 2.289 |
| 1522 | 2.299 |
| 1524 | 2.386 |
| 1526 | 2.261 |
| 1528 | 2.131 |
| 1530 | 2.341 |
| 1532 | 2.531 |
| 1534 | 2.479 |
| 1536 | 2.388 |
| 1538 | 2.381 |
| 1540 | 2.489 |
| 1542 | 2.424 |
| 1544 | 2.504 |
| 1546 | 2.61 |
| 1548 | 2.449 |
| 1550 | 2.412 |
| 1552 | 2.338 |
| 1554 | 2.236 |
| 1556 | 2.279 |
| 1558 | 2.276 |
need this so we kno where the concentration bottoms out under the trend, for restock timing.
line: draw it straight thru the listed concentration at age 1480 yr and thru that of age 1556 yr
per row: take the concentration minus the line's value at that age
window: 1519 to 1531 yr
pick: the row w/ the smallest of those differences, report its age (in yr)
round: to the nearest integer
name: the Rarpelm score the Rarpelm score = 1528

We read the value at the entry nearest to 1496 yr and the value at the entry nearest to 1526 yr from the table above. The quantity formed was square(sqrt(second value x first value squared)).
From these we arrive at 15.5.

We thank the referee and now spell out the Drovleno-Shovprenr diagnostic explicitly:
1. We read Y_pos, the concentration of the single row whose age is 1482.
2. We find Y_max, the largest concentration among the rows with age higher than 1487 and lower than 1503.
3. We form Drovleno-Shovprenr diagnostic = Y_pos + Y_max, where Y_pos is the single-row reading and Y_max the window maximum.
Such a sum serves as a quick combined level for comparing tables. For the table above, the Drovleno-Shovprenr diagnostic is 6.6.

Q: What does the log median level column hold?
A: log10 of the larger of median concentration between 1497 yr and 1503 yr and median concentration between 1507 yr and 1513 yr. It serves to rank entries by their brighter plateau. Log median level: 0.395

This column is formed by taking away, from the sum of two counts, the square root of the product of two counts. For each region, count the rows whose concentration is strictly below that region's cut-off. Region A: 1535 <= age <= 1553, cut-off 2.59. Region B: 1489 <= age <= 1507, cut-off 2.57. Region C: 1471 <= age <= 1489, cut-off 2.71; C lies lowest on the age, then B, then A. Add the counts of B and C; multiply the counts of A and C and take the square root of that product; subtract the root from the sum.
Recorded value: 4.0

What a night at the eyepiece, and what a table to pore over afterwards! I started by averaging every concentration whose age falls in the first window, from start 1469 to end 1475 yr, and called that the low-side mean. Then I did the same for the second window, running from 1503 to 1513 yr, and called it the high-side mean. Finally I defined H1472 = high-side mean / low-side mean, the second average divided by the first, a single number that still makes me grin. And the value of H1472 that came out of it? 0.66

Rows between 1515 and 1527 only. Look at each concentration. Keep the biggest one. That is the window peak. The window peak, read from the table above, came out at 2.398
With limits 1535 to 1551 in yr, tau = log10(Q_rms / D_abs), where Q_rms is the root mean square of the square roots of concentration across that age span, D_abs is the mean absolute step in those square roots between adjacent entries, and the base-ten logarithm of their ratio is 1.79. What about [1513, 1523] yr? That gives 2.07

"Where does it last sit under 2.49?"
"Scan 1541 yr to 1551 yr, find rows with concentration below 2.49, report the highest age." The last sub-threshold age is 1550 yr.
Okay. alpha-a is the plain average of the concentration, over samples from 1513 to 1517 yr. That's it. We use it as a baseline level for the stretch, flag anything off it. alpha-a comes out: 2.38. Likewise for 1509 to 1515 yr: 2.42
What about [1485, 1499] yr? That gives 2.81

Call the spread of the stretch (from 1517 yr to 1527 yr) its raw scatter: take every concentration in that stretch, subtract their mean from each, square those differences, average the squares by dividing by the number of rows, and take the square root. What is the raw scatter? 0.050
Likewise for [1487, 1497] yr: 0.129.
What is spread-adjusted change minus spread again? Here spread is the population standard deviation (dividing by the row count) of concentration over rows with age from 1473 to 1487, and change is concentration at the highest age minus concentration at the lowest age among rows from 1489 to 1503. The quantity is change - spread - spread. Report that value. -0.764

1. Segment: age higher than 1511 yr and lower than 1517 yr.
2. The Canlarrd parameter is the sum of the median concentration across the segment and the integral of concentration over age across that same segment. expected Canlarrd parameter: 16.7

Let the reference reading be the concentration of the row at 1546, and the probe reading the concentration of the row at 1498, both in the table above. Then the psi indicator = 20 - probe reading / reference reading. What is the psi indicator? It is 19.0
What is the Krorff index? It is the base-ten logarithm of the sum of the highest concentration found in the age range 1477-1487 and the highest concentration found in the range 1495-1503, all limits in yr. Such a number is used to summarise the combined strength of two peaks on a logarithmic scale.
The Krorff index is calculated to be 0.80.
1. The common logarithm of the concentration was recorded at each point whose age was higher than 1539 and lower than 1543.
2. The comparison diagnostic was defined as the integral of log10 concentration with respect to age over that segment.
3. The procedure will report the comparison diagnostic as 1.6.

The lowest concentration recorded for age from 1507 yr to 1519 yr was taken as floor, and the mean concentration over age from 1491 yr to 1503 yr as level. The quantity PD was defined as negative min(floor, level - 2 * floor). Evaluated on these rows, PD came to 2.1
